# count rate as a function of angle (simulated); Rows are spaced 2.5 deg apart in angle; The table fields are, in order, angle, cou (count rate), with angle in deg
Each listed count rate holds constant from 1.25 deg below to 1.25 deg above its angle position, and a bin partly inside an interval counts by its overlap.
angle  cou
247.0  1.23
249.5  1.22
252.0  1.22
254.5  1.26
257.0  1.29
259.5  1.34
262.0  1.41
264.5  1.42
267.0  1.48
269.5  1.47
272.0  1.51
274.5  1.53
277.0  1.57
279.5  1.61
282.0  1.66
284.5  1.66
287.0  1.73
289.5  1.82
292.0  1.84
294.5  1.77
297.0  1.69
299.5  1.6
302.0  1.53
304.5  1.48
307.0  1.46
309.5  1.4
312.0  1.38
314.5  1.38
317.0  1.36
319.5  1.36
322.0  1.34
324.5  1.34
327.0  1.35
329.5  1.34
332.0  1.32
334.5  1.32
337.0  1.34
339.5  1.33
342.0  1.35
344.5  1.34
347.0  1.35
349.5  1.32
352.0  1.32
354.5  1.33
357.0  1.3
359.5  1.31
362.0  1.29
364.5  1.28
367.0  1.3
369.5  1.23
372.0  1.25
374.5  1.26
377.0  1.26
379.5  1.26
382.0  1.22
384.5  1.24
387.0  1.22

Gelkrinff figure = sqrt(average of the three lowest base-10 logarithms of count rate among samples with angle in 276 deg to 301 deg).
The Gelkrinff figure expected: 0.45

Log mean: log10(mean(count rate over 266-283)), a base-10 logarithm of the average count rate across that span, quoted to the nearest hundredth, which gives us 0.19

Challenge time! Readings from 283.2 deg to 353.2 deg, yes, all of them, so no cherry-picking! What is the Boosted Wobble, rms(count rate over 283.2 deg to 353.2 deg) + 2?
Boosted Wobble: 3.47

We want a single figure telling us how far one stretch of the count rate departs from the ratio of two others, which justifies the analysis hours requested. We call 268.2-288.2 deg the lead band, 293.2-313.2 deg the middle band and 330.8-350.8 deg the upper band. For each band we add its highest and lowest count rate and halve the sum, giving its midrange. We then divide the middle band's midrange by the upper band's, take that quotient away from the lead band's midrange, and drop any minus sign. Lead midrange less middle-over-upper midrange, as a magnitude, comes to 0.42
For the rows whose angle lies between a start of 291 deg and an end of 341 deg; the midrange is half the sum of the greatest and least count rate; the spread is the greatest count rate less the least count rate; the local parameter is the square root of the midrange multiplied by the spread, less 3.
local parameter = -2.09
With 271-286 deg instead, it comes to -2.51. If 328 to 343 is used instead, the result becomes -2.80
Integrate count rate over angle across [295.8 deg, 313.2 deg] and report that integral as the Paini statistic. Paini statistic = 26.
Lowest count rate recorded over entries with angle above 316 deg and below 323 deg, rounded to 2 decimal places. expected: 1.34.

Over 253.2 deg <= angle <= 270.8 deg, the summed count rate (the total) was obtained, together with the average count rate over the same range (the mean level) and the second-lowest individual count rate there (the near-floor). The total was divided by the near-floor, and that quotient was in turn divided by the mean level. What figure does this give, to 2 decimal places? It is 5.43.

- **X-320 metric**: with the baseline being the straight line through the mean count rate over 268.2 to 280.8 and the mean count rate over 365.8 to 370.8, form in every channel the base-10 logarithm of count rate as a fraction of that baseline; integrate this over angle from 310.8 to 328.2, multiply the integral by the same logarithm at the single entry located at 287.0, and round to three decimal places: -0.016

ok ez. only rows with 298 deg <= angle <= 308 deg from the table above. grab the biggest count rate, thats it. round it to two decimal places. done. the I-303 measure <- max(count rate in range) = 1.60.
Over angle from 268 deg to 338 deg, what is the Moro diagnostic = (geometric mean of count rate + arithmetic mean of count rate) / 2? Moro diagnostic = 1.50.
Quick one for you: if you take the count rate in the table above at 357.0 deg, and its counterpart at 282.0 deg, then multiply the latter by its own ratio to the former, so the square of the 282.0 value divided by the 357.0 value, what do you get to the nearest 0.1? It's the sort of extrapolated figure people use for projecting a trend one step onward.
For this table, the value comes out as 2.1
